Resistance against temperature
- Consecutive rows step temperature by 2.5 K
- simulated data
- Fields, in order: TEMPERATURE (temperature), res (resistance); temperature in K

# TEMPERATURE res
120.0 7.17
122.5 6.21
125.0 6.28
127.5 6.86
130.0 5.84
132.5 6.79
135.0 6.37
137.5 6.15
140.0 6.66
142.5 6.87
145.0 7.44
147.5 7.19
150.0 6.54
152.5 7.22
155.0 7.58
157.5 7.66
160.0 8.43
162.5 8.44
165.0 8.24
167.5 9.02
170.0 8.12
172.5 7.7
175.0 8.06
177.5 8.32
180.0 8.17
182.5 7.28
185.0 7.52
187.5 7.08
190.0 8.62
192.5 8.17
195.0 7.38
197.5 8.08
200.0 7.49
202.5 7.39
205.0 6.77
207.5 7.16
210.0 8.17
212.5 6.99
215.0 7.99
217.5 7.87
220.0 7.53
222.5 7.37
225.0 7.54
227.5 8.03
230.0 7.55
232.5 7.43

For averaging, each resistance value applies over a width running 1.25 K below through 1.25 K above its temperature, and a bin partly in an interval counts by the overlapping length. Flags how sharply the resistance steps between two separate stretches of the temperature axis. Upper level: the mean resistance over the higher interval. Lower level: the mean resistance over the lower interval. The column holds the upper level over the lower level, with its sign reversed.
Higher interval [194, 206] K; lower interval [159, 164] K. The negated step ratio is -0.88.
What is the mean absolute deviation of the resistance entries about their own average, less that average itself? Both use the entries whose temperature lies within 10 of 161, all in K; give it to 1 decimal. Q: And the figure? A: -7.6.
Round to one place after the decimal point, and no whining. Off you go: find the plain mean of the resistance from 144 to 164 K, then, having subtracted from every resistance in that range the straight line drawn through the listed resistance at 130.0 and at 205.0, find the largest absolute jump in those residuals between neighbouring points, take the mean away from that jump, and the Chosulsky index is -6.8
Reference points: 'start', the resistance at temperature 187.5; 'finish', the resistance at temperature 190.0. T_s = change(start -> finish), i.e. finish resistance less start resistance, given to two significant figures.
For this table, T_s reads 1.5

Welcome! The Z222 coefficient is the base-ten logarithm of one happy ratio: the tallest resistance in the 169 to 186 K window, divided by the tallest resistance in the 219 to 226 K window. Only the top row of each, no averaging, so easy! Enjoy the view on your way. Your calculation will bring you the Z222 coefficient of 0.04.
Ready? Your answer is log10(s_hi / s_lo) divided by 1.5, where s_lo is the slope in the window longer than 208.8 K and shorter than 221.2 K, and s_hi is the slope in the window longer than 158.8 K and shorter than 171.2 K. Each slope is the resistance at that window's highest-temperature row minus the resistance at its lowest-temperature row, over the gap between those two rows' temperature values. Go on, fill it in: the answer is -0.2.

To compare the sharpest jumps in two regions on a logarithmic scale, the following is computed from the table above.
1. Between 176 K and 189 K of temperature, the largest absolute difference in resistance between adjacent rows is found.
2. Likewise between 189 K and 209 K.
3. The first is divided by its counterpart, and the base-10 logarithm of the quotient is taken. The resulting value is 0.1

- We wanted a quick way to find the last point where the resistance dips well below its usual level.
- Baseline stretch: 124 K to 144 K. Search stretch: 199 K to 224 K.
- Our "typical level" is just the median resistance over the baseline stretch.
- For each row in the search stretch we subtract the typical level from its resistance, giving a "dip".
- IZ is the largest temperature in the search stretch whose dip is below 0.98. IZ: 222.5 K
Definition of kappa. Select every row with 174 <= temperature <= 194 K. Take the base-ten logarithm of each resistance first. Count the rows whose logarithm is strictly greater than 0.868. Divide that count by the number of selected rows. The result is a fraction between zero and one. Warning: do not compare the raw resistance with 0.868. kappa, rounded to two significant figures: 0.75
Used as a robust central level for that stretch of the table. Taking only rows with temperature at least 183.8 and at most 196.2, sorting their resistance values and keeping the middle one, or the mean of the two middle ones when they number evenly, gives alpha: 7.52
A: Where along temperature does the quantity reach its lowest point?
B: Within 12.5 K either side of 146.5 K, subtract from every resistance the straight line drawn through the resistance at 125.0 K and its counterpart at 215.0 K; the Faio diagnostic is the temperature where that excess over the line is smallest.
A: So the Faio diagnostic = 137.5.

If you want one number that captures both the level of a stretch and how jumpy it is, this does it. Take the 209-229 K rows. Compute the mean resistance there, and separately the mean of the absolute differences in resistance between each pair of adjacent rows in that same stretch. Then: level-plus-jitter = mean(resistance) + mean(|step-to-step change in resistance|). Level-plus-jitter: 8.2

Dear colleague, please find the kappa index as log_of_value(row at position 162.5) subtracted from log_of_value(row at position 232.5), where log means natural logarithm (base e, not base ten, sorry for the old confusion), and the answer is -0.13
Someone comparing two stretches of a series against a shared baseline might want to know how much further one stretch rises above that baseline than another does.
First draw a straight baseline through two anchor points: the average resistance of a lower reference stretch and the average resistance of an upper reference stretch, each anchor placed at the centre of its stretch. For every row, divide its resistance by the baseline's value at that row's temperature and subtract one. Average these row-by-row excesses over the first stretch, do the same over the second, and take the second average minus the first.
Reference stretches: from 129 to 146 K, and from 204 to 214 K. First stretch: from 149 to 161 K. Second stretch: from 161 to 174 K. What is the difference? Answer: 0.10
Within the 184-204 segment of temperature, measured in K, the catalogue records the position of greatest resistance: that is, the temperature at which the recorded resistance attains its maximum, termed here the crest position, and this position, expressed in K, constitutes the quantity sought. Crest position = 190.0 K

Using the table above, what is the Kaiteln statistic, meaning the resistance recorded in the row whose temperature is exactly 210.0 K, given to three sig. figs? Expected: 8.17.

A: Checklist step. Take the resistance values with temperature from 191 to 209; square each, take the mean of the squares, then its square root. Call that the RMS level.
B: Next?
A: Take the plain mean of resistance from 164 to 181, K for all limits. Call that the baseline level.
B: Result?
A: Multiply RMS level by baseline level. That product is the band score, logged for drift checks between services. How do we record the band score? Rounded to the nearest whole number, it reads 62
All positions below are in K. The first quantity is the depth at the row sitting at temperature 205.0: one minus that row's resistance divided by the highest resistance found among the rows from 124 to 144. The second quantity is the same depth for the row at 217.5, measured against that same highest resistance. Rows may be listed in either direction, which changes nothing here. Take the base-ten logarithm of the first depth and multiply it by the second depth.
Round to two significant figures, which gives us 0.27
